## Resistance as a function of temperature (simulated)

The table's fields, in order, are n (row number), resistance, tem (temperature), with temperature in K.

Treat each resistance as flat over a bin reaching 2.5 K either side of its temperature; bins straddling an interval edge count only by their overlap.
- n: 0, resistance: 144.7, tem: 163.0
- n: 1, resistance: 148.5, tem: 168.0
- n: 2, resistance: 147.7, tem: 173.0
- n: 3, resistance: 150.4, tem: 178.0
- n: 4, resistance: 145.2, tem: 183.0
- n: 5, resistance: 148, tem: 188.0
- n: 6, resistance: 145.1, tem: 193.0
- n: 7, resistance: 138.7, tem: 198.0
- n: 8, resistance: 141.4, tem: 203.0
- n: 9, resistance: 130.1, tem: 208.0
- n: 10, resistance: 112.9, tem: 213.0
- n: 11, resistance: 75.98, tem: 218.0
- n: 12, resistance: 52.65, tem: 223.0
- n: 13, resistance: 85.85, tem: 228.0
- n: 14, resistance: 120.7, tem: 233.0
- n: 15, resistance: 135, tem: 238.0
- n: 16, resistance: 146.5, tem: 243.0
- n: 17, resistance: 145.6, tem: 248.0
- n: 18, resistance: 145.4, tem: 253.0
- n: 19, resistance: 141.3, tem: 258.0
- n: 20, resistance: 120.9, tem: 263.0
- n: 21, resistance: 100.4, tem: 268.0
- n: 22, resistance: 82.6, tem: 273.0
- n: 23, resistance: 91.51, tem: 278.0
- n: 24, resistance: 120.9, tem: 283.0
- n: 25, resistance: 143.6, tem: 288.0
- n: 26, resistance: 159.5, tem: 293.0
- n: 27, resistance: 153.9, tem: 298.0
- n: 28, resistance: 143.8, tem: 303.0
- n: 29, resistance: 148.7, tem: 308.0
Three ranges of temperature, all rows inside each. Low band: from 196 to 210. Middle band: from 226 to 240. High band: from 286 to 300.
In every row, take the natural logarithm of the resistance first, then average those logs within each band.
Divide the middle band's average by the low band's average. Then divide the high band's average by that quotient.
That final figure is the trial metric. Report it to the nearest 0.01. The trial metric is 5.24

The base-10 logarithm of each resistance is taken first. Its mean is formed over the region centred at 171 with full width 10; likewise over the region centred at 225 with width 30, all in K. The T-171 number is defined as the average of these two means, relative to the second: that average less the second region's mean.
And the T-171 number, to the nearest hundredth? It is 0.10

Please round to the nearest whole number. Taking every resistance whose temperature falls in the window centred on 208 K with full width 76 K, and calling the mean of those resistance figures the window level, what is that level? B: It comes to 125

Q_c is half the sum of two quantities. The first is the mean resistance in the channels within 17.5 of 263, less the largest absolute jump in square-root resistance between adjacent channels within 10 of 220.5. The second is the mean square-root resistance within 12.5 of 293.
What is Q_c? 64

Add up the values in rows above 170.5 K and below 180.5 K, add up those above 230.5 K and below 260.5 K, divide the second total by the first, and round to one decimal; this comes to 2.8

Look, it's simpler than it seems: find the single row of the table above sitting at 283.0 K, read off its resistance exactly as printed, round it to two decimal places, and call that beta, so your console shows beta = 120.90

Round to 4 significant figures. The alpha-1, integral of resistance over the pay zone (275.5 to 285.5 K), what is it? 1062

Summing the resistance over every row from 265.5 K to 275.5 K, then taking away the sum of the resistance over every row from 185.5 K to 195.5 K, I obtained -110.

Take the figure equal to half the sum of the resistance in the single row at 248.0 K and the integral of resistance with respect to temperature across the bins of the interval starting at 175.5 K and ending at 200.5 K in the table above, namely 1891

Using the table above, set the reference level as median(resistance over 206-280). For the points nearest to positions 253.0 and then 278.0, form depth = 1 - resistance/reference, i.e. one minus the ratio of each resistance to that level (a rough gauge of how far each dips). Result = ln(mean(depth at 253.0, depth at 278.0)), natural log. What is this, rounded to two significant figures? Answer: -4.0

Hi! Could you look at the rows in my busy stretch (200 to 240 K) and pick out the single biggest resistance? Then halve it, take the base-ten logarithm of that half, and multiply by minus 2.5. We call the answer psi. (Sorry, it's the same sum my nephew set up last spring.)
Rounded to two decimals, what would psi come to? -4.62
